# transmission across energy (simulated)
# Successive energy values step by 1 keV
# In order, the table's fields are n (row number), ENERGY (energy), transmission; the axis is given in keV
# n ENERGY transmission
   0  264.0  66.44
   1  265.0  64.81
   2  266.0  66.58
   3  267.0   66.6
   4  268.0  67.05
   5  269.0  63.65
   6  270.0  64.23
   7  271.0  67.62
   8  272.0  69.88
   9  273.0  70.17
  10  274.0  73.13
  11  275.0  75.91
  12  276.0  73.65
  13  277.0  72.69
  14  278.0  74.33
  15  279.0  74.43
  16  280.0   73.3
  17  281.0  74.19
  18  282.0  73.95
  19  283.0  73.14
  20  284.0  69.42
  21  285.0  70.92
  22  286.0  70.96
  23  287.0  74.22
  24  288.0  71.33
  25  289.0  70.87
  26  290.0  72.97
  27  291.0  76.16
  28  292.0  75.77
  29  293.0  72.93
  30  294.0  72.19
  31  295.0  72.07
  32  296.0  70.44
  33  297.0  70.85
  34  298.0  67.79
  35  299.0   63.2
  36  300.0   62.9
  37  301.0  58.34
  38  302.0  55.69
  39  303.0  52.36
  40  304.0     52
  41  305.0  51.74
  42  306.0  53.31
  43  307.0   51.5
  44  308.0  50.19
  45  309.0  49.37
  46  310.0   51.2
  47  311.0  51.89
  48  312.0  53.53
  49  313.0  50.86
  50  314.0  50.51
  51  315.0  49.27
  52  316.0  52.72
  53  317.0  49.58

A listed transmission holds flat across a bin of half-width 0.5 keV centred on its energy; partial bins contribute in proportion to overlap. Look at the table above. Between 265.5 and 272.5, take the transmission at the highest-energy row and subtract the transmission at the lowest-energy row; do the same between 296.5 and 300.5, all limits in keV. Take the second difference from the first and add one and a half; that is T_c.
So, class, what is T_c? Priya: 13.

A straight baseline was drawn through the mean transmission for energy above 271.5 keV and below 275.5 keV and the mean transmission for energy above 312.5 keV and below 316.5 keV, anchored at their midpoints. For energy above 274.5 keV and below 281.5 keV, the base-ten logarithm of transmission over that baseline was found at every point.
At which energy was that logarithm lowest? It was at 277.0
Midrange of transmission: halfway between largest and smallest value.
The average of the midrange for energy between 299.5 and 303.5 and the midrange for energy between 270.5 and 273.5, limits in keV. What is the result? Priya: 63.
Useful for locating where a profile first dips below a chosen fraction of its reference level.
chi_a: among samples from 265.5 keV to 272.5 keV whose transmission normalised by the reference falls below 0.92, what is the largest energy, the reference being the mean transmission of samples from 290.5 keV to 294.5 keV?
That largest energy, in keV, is 271.0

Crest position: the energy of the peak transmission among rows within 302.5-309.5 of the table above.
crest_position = 306.0 keV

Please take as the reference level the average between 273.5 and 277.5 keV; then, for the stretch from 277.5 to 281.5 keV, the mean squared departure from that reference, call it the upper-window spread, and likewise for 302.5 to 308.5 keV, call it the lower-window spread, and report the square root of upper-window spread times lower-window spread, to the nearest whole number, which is 11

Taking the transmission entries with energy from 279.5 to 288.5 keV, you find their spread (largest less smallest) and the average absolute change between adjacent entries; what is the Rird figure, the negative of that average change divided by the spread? -0.35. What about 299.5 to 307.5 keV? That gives -0.18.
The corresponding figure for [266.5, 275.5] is -0.16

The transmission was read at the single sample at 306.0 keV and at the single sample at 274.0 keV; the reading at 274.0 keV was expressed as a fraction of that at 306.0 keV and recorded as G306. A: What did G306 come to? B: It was 1.4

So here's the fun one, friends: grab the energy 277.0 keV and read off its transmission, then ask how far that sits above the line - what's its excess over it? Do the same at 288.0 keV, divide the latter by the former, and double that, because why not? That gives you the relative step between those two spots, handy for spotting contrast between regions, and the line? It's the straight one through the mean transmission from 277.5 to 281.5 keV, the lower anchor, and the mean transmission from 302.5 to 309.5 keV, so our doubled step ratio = -2.6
